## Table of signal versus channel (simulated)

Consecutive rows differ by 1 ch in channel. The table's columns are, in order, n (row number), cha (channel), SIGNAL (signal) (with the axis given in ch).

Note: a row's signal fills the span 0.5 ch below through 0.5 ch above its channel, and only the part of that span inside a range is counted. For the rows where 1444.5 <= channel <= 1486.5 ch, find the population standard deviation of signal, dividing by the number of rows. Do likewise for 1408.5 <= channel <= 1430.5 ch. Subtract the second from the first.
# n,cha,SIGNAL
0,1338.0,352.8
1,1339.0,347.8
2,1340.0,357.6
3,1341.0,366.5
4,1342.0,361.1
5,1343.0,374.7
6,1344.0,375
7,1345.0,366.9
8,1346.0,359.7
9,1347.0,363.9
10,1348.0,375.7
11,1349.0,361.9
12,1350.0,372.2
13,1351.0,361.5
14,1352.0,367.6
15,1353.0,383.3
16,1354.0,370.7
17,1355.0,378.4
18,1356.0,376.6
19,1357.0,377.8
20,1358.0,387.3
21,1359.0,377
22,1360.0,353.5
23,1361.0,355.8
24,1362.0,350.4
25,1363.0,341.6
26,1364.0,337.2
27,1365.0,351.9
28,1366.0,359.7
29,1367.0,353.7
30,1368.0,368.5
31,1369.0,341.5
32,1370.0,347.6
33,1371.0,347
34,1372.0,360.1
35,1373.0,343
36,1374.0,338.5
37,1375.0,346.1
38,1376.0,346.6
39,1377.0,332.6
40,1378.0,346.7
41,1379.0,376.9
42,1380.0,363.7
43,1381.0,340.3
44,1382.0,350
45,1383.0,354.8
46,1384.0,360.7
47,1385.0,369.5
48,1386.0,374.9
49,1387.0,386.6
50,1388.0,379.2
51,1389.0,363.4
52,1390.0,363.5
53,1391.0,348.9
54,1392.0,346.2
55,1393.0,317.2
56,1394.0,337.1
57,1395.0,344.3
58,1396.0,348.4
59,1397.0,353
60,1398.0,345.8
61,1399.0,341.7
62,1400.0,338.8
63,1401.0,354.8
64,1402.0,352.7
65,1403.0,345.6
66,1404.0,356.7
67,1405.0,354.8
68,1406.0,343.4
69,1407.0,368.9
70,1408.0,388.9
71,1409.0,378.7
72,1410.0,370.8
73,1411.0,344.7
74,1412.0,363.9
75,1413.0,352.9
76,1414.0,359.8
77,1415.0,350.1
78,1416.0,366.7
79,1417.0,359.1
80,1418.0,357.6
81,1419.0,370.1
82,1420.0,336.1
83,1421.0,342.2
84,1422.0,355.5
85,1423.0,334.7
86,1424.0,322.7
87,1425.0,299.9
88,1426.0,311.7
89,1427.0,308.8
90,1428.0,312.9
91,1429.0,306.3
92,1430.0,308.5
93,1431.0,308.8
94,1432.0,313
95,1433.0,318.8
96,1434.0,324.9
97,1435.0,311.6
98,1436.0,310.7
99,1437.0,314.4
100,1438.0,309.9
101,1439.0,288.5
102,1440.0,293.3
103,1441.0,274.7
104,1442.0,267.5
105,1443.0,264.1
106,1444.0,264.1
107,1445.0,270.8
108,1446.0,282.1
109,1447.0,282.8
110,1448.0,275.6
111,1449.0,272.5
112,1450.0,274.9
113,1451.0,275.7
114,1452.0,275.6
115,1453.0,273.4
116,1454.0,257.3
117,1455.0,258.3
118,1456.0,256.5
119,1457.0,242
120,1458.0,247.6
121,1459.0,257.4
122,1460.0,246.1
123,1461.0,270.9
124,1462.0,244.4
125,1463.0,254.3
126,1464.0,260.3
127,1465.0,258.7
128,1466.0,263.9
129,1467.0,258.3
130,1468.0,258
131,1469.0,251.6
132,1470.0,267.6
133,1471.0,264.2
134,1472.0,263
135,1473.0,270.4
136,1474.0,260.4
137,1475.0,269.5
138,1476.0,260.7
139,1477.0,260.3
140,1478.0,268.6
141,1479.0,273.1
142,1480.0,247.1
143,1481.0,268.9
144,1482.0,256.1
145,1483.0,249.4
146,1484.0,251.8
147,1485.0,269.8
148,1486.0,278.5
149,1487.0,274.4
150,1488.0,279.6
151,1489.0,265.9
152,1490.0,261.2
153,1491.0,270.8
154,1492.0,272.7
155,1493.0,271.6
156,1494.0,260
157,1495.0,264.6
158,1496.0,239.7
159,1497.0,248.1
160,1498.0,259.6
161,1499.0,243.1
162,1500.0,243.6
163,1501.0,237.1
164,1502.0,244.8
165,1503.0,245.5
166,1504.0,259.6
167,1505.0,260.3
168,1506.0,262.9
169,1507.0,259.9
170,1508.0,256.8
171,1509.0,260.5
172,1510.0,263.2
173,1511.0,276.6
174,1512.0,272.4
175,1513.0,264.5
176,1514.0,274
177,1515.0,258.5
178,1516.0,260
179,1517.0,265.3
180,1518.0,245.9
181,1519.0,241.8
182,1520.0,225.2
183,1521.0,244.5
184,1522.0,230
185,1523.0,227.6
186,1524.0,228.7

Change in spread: -14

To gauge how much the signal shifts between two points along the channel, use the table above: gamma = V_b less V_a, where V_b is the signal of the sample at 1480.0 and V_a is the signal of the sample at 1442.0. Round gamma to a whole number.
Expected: -20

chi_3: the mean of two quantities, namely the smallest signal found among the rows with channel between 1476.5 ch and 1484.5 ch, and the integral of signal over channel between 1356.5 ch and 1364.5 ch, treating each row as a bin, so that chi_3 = 1564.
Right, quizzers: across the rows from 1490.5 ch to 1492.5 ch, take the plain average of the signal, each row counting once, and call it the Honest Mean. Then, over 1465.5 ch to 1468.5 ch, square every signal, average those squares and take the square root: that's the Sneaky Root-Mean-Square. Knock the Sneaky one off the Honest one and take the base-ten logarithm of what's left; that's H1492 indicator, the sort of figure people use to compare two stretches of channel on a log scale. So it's 1.1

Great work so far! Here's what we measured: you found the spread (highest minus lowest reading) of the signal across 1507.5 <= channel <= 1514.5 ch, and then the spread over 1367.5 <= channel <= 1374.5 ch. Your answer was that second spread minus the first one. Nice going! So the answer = 10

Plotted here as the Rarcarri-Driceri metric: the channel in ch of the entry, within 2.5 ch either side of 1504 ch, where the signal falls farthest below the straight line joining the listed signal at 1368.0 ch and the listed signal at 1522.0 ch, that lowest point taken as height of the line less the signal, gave 1502.0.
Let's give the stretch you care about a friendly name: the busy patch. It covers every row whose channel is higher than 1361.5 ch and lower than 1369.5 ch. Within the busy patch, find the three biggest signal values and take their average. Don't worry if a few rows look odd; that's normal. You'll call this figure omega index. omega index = 361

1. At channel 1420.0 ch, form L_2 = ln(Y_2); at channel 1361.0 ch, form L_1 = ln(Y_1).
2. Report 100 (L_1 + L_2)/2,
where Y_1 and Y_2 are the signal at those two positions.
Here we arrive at 585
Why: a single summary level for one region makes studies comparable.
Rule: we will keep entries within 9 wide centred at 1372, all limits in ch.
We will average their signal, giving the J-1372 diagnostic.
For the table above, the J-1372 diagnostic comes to 349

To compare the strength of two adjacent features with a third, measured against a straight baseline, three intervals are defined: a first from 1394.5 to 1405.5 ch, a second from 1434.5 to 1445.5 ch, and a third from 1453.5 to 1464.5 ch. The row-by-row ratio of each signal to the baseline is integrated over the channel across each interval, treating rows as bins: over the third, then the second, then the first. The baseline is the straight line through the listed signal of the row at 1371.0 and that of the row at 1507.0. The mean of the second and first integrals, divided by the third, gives 1.15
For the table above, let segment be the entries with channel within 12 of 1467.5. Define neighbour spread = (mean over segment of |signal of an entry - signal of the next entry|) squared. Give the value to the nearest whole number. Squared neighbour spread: 73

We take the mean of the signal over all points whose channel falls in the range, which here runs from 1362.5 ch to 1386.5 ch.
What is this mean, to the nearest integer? 352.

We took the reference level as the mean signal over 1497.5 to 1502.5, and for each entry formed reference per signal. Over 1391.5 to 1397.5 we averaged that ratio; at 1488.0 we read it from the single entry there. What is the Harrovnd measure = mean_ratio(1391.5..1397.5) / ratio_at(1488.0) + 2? 2.82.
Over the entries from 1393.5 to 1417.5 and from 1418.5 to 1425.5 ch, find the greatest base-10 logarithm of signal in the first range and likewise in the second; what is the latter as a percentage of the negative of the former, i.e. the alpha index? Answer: -99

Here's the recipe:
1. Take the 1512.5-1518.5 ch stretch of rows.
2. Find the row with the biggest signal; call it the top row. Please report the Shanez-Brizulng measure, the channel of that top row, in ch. 1514.0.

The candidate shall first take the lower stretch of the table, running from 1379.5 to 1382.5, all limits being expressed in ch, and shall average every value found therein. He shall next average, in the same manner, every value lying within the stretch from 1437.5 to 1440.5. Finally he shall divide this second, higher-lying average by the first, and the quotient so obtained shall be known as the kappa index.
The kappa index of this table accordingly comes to 0.85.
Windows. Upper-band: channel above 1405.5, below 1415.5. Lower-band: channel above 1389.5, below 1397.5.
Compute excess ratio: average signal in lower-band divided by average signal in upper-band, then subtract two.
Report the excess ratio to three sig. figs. -1.05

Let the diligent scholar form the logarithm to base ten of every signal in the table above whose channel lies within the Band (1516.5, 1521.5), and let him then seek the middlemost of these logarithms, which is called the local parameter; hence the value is 2.39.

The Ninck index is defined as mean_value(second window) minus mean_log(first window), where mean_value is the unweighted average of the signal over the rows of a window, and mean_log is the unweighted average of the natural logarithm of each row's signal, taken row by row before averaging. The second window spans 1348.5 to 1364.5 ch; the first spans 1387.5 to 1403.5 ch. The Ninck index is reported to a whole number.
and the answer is 360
